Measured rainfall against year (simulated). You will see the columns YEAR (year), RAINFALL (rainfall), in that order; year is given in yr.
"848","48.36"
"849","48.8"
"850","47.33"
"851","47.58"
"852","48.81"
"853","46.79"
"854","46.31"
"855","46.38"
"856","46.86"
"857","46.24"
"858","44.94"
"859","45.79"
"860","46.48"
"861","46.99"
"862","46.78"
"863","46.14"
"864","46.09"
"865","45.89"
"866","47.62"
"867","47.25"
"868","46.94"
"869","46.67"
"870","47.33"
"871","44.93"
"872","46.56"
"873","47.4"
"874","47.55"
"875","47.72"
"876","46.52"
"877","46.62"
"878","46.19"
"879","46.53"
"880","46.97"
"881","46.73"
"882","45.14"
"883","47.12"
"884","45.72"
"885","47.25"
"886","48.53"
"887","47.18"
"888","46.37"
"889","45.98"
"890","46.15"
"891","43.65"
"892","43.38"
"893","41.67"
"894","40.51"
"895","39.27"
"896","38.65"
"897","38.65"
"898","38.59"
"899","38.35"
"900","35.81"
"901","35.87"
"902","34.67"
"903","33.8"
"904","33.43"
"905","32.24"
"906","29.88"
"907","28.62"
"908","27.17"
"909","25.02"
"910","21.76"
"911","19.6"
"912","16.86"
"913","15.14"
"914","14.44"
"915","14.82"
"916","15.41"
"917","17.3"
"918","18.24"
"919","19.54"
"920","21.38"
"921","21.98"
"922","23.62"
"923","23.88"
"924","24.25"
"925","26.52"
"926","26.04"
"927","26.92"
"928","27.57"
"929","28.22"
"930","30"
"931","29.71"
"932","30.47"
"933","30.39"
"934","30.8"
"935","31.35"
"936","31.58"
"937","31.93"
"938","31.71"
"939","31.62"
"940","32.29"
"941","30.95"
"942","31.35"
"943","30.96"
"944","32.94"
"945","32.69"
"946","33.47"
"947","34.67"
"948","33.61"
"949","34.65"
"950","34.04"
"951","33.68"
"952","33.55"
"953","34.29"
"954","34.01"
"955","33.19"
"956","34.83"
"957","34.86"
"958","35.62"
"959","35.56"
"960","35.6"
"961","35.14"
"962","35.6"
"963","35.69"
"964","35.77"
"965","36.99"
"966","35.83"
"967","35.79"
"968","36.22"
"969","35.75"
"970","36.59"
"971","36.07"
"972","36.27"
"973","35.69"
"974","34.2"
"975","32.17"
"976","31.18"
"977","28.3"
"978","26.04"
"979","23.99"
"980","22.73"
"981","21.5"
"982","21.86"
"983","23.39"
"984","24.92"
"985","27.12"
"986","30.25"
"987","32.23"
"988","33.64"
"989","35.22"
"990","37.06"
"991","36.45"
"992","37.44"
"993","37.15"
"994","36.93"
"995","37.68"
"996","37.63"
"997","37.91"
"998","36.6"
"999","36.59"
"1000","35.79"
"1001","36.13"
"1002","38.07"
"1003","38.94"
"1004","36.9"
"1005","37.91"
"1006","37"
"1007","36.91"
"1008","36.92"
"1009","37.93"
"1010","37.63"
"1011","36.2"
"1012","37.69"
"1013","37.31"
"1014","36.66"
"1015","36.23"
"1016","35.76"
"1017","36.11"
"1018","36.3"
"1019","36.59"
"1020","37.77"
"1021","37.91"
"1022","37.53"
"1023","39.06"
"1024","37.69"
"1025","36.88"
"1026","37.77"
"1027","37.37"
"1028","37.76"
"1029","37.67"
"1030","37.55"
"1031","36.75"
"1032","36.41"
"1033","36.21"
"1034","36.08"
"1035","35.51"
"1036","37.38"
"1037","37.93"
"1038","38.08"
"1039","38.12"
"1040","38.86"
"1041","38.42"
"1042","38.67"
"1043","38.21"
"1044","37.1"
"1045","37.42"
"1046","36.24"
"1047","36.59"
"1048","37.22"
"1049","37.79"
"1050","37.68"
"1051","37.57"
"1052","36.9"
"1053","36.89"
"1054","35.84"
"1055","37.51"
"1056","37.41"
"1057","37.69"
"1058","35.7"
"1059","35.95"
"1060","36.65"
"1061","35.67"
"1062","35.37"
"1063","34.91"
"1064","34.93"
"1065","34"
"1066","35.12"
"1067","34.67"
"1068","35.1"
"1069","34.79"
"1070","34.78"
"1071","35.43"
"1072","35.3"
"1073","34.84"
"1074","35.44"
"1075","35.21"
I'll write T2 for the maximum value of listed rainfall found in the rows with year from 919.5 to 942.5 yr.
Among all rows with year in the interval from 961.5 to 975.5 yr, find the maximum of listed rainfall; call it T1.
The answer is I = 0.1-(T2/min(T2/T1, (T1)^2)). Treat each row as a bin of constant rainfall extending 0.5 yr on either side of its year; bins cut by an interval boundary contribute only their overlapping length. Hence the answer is -36.9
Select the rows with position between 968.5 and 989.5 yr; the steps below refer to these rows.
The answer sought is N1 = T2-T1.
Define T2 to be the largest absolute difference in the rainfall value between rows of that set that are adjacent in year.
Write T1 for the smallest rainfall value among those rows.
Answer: -18.4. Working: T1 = 21.5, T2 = 3.1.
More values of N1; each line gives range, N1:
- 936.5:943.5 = -29.6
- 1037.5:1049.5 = -35.1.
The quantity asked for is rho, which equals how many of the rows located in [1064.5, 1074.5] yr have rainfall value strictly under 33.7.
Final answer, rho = 0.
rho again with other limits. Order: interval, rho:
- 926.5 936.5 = 10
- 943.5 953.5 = 6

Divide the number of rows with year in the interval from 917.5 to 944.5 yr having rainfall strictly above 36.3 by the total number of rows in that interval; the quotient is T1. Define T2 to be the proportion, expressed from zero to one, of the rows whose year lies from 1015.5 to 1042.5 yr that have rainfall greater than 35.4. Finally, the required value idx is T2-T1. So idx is 1.0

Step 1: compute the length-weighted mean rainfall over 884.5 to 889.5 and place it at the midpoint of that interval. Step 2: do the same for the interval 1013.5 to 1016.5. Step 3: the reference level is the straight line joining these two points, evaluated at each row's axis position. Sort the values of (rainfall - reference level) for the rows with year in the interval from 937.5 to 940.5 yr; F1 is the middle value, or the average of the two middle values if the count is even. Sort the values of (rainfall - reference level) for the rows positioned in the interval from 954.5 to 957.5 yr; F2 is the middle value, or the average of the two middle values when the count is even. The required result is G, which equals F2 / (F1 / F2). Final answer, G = -4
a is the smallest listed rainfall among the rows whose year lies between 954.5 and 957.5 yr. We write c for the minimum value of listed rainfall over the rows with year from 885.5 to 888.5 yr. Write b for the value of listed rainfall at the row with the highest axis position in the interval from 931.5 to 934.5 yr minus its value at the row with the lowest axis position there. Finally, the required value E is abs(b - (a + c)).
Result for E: 79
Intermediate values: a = 33.19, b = 0.3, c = 46.37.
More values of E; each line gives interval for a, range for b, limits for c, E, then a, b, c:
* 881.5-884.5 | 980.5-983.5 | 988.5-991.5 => 78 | 45.14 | 1.9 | 35.22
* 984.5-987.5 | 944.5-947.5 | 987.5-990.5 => 59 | 27.12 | 2.0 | 33.64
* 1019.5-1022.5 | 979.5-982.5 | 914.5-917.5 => 53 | 37.53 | -0.9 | 14.82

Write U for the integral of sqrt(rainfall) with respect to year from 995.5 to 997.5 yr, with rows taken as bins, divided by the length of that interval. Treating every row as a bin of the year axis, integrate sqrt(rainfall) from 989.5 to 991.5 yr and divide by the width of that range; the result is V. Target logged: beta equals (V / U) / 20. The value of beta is 0.0493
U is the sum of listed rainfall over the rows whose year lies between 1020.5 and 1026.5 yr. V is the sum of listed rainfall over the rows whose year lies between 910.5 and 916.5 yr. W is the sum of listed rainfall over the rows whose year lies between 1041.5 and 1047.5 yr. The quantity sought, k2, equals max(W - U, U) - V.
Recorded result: 131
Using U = 227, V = 96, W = 224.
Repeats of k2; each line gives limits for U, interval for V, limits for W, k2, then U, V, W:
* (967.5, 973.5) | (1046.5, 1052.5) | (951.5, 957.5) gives -7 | 217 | 224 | 205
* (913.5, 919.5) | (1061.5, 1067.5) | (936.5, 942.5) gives -109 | 100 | 209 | 190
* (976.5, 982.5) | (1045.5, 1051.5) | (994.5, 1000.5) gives -79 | 144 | 223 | 222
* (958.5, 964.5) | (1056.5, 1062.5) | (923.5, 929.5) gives -4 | 213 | 217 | 160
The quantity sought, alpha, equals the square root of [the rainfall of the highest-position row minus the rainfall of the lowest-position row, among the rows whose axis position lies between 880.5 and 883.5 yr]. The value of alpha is 0.6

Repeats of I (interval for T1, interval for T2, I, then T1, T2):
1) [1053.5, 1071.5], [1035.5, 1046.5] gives -37.6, 37.69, 38.86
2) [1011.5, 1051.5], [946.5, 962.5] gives -39.0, 39.06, 35.62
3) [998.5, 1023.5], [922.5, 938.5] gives -39.0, 39.06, 31.93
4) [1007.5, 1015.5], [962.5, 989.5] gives -37.8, 37.93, 36.99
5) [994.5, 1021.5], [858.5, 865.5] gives -38.8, 38.94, 46.99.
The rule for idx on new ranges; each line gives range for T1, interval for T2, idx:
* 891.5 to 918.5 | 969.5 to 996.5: 0.1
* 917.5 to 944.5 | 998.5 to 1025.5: 1.0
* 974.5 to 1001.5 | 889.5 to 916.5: 0.1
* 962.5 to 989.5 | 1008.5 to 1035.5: 0.9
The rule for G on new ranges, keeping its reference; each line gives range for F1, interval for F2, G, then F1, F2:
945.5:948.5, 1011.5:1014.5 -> 0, -8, 1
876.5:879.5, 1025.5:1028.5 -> -5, -1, 2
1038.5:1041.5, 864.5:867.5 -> 1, 4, -2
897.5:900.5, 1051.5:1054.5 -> -2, -8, 4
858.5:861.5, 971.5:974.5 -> -6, -3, -4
